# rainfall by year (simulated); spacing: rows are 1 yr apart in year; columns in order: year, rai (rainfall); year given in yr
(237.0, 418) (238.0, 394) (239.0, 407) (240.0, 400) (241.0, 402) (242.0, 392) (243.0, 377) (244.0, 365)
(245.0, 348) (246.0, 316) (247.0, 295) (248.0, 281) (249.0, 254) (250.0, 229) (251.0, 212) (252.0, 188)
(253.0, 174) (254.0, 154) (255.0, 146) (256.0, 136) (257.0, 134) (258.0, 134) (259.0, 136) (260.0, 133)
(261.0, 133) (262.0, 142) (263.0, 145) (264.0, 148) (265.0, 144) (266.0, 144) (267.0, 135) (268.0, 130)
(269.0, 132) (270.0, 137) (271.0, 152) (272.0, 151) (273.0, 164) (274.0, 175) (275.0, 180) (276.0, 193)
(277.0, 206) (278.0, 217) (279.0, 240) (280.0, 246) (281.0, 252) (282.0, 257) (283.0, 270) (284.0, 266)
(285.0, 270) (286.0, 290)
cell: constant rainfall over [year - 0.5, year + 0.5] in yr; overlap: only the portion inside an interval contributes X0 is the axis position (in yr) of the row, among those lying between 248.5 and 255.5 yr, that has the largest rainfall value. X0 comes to 249.0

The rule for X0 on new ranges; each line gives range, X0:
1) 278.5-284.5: 283.0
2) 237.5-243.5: 239.0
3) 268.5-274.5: 274.0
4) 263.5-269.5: 264.0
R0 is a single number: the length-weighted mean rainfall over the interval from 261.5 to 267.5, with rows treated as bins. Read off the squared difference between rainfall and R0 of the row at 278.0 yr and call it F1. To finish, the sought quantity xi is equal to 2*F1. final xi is 10952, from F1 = 5476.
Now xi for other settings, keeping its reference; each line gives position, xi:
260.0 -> 200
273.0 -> 882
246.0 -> 59858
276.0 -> 5000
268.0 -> 338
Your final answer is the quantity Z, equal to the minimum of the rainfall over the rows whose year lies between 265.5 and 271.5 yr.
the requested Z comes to 130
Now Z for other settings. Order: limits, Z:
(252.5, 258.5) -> 134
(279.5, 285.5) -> 246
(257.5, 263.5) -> 133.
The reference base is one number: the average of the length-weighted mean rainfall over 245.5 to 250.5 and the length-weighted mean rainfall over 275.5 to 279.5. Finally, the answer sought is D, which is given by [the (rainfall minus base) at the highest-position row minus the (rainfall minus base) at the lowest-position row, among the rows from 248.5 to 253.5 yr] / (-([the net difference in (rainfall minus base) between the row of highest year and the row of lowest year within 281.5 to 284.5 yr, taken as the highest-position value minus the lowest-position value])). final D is 9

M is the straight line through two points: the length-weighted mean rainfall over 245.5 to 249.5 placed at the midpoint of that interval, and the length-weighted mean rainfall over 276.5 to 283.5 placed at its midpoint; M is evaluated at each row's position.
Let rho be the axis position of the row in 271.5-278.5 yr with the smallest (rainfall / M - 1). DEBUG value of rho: 272.0 yr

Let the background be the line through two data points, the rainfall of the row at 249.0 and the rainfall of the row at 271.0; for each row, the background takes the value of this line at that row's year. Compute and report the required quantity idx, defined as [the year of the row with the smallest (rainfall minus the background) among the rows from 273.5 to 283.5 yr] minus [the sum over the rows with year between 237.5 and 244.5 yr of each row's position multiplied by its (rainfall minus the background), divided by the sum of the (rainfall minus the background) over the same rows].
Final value 33.0 yr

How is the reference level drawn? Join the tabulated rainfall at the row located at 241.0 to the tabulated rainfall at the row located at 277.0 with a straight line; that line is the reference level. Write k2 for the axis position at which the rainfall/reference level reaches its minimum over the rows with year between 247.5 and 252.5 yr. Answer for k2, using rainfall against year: 252.0 yr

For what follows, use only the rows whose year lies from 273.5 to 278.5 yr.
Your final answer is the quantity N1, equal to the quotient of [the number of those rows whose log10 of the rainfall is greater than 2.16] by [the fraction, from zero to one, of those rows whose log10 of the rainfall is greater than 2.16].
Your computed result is 5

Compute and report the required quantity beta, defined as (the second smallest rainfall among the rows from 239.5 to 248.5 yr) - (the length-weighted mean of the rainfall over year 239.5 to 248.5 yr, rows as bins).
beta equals -58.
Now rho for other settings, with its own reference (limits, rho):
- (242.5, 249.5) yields 249.0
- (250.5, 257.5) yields 257.0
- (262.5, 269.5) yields 268.0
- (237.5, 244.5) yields 244.0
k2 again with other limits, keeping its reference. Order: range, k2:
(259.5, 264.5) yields 260.0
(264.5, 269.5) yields 268.0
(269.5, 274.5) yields 270.0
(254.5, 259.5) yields 256.0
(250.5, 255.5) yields 255.0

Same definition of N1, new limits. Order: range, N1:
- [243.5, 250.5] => 7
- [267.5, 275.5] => 8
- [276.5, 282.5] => 6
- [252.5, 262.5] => 10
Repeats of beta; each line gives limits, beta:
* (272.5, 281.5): -33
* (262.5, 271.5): -9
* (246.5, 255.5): -61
